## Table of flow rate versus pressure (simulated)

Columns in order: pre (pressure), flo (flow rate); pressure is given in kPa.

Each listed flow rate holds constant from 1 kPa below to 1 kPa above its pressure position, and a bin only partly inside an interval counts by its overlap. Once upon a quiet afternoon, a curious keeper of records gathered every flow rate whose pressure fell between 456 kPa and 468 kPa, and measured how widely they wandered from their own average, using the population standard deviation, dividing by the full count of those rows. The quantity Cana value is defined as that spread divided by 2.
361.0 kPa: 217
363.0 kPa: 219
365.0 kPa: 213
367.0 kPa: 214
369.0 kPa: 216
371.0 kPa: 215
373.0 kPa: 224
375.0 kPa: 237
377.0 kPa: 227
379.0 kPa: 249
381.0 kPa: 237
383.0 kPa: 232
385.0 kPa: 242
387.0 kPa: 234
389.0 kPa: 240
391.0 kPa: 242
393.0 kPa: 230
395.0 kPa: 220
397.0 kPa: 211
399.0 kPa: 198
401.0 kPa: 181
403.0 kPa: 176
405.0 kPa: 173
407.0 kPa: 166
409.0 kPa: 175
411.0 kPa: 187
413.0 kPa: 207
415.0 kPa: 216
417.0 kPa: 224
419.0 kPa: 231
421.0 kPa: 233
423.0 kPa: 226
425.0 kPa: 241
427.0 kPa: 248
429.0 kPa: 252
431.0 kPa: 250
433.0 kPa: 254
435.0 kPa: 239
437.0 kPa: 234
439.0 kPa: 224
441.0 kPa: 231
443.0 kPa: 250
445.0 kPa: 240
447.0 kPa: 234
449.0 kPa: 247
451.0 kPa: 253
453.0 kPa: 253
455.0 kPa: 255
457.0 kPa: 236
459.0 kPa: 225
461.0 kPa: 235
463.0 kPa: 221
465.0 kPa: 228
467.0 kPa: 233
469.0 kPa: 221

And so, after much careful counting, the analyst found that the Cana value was 2.7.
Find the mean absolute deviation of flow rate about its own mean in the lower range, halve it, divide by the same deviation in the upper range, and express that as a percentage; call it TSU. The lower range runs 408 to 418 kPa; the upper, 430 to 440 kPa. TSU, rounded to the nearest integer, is 88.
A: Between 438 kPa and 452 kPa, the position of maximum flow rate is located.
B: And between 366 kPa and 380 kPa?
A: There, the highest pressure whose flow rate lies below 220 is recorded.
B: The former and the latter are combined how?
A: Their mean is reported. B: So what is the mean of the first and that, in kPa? 411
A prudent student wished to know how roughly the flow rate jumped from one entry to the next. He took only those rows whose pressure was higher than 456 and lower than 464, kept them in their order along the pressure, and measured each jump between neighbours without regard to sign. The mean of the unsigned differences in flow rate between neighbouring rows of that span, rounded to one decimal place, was 11.7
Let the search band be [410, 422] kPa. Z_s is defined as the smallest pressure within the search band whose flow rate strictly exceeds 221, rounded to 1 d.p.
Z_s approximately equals 417.0 kPa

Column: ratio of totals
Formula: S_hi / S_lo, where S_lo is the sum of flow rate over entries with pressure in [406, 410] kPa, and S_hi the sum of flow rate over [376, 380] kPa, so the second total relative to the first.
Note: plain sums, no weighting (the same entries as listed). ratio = 1.40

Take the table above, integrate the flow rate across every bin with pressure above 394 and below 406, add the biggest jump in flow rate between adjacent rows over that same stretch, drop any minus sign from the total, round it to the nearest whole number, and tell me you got 2335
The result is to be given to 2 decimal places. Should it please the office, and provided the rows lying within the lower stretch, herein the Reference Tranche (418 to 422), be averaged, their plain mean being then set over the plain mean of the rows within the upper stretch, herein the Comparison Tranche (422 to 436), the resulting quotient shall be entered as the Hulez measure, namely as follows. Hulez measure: 0.95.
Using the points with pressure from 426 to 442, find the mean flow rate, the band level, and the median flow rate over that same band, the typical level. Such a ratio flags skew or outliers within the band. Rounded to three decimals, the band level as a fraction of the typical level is 0.992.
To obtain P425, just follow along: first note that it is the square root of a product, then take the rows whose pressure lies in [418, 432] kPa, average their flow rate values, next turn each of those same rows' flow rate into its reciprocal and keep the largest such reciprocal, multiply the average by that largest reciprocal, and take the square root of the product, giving 1.03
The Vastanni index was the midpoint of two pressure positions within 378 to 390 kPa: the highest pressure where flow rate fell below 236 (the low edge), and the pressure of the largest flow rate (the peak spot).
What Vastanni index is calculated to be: 383 kPa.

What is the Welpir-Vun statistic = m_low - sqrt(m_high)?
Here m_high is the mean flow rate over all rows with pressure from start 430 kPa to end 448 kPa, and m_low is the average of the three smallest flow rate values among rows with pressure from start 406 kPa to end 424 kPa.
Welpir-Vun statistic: 161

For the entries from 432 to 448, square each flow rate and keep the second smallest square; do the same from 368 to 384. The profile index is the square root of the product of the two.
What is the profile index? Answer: 49896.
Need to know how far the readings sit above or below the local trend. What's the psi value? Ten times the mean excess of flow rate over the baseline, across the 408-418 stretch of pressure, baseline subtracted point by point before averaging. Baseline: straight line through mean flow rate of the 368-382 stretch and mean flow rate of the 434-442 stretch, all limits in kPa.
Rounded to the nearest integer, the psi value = -291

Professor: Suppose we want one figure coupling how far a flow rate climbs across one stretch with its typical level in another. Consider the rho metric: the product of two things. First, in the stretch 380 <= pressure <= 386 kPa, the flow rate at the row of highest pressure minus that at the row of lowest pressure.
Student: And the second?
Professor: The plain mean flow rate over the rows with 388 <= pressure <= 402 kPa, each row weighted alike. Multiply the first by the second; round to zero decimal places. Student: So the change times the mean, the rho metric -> 1087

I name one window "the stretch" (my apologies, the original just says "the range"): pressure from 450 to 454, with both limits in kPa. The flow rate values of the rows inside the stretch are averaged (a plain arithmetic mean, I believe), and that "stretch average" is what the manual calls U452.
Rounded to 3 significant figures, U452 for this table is 253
